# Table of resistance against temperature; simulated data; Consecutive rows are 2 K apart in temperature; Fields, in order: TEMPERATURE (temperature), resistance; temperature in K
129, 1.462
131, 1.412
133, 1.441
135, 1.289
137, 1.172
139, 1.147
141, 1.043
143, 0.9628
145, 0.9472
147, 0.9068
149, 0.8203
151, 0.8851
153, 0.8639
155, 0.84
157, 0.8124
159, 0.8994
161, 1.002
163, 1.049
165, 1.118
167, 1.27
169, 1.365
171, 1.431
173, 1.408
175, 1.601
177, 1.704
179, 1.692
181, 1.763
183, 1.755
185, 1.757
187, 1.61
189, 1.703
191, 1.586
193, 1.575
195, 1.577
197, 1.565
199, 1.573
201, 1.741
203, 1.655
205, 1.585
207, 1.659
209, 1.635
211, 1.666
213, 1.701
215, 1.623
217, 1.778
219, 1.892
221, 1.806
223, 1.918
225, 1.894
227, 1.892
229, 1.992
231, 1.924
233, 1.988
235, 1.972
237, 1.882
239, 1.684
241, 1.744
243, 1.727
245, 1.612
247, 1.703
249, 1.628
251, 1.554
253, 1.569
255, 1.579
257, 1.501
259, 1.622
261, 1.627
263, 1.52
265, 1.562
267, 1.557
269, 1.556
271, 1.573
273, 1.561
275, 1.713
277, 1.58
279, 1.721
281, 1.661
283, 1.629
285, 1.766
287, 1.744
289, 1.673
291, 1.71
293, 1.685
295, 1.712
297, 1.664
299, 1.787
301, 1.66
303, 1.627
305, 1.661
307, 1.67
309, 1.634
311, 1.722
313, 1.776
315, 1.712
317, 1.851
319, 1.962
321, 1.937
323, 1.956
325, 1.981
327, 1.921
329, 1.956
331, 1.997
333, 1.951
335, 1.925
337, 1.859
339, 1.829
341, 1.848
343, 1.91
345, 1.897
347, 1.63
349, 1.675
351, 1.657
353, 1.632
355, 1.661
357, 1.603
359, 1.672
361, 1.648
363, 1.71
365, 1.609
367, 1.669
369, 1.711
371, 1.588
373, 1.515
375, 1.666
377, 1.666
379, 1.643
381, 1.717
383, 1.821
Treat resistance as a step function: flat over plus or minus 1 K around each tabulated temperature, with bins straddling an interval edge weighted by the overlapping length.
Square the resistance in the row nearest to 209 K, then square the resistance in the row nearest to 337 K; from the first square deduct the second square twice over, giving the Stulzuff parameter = -4.2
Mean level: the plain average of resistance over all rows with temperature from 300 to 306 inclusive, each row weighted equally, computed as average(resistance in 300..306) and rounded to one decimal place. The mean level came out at 1.6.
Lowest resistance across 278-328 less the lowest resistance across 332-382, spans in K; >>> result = 0.11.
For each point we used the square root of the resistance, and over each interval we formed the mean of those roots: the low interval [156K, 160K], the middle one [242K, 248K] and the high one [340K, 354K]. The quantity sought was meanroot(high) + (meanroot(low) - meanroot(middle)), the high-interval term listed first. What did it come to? 1.0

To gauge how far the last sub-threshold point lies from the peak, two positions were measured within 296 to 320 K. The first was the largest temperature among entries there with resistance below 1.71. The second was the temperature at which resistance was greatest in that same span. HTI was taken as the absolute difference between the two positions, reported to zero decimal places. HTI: 10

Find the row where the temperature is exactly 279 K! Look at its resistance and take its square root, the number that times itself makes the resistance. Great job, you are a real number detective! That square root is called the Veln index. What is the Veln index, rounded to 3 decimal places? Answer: 1.312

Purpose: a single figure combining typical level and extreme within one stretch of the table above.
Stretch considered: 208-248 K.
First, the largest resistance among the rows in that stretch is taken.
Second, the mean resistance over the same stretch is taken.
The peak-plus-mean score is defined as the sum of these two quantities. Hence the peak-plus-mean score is 3.8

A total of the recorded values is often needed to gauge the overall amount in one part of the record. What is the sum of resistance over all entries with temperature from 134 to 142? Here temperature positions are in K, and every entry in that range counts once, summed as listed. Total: 4.7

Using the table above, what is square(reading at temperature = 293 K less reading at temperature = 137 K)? 0.26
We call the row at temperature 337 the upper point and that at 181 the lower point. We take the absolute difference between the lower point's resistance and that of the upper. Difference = 0.10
